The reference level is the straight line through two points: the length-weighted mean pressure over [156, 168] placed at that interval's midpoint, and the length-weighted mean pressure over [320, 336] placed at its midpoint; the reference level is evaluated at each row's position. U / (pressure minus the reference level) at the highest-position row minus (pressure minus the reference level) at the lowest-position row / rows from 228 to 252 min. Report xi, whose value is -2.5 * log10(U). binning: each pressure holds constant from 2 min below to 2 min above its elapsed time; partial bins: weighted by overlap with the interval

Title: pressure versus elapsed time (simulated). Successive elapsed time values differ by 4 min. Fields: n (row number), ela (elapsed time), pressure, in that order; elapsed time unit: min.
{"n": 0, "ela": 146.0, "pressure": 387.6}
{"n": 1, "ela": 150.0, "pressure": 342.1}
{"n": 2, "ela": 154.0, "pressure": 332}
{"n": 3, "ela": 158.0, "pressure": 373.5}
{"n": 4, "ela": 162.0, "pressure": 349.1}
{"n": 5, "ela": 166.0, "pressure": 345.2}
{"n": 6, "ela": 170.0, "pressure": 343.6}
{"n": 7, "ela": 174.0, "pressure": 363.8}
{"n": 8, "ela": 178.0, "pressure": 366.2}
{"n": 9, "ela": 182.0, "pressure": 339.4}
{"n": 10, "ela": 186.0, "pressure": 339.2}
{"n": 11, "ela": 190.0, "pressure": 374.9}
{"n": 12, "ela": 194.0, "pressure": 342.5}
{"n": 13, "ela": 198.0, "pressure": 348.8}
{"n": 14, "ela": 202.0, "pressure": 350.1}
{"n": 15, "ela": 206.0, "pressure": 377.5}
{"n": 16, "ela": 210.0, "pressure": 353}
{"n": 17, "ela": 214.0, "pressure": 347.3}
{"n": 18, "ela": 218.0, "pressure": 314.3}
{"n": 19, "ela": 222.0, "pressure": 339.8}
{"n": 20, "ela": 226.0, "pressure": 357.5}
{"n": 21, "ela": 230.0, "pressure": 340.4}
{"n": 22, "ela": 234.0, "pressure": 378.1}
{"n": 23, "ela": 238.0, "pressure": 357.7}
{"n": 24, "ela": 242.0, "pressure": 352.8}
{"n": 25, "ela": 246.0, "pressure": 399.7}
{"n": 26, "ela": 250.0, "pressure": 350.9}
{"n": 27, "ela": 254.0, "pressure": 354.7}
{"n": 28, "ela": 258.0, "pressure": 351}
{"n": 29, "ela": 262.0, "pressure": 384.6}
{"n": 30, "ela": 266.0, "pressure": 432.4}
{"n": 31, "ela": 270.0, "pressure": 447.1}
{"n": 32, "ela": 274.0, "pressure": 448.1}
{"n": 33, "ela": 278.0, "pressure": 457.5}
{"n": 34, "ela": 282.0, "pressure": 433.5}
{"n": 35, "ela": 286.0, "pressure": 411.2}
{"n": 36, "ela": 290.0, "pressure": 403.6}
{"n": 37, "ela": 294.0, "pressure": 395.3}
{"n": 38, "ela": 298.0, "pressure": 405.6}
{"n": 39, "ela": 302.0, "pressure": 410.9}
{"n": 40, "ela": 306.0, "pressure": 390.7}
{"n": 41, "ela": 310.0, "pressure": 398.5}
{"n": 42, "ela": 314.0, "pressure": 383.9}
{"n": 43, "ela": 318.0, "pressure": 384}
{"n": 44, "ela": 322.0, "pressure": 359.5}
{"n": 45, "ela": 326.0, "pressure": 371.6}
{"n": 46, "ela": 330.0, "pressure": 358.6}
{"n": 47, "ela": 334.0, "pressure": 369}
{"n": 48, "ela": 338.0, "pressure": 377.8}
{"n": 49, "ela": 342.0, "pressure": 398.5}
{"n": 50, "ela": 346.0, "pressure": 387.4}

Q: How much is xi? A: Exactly -2.44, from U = 9.4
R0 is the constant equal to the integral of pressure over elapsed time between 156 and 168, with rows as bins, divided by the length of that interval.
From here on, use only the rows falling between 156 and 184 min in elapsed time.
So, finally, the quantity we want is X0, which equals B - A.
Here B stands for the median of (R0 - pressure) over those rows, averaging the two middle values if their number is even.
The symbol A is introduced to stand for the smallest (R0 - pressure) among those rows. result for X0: 24.4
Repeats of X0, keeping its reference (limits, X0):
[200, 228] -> 27.4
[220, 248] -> 42.2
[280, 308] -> 27.9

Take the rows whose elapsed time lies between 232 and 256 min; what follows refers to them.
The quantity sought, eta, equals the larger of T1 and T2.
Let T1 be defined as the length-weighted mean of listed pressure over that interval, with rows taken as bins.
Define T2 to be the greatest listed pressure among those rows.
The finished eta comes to 400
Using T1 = 366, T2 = 399.7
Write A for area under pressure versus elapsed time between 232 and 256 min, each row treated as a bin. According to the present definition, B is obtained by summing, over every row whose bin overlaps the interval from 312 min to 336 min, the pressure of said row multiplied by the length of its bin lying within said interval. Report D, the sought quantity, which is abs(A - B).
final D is 131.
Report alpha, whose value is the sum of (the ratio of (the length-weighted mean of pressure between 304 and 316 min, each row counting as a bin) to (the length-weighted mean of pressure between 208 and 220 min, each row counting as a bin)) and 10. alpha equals 11.2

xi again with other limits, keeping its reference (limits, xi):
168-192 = -3.70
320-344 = -3.95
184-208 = -3.93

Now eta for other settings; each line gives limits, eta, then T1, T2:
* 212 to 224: 347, 334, 347.3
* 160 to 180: 366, 354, 366.2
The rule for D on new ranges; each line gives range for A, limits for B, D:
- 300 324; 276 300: 717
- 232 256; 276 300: 1251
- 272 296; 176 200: 1753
